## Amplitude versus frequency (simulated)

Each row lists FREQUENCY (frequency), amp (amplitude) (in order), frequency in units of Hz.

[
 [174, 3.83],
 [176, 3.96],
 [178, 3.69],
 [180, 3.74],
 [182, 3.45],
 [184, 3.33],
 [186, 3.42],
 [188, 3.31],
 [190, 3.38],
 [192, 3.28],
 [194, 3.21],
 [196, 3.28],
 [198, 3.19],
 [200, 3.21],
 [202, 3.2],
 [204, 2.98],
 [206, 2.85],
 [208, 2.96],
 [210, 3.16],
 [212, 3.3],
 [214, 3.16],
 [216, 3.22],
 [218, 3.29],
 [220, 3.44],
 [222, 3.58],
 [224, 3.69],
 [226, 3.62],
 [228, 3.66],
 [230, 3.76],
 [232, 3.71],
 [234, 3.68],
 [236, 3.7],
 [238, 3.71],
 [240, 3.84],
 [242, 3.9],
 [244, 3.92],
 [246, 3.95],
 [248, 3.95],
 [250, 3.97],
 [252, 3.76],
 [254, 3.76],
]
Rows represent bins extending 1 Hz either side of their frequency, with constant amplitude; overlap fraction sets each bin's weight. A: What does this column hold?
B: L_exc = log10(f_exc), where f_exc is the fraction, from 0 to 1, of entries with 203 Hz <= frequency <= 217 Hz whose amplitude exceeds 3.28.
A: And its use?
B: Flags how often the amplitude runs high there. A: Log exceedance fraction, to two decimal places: -0.85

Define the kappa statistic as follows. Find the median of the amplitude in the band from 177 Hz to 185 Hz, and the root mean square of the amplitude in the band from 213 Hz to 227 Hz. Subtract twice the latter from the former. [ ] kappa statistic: -3.30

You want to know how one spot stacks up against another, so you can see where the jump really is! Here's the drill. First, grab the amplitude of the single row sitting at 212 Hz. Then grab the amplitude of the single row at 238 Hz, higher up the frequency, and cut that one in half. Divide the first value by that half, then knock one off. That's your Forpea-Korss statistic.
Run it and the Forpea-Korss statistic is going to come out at 0.78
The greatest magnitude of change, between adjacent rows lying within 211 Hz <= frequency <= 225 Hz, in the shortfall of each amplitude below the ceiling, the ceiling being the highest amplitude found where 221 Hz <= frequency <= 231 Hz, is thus 0.15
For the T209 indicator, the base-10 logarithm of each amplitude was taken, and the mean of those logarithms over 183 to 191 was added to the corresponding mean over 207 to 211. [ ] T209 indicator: 1.01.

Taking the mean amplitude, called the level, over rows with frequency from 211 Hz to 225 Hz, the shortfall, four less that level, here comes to 0.62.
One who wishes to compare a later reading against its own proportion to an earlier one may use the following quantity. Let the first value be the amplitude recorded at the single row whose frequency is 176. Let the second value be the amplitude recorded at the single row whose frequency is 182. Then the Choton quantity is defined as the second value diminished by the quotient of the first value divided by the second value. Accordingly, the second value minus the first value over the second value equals 2.3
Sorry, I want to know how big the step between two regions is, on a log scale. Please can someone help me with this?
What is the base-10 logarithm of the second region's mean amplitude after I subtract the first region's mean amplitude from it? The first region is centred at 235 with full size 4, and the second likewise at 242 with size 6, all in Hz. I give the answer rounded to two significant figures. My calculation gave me -0.71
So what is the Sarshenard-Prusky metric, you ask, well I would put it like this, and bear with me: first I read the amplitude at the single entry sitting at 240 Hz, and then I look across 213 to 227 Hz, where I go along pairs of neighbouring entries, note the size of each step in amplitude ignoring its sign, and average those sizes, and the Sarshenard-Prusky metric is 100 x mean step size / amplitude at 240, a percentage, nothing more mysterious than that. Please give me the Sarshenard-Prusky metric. 2.6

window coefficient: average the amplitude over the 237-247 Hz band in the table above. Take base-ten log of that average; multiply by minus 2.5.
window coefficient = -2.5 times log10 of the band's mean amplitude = -1.47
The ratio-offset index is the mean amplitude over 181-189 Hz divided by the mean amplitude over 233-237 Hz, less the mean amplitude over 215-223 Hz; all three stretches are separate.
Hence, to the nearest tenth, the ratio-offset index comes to -2.5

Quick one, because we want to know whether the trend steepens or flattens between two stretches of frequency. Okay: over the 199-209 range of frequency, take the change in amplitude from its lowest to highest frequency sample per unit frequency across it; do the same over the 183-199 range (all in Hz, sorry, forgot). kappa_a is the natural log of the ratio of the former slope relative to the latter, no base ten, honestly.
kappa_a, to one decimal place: 1.1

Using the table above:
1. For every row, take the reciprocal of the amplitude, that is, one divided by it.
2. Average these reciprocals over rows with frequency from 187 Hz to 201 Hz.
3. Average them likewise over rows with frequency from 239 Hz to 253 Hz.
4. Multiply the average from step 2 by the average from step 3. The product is 0.079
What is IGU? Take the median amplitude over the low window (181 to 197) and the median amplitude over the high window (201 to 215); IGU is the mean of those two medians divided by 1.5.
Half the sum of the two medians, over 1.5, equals 2.16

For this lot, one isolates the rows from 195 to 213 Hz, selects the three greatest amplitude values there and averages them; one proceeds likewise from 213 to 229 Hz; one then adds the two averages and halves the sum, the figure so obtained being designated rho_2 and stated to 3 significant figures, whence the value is 3.46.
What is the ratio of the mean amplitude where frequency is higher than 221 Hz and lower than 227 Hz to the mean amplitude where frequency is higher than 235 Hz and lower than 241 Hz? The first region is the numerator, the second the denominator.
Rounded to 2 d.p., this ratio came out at 0.97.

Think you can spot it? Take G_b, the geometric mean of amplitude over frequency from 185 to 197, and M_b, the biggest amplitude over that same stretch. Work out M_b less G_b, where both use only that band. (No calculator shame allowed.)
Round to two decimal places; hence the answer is 0.11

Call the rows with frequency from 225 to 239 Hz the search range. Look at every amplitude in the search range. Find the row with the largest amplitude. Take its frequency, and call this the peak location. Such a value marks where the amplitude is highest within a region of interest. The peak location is 230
